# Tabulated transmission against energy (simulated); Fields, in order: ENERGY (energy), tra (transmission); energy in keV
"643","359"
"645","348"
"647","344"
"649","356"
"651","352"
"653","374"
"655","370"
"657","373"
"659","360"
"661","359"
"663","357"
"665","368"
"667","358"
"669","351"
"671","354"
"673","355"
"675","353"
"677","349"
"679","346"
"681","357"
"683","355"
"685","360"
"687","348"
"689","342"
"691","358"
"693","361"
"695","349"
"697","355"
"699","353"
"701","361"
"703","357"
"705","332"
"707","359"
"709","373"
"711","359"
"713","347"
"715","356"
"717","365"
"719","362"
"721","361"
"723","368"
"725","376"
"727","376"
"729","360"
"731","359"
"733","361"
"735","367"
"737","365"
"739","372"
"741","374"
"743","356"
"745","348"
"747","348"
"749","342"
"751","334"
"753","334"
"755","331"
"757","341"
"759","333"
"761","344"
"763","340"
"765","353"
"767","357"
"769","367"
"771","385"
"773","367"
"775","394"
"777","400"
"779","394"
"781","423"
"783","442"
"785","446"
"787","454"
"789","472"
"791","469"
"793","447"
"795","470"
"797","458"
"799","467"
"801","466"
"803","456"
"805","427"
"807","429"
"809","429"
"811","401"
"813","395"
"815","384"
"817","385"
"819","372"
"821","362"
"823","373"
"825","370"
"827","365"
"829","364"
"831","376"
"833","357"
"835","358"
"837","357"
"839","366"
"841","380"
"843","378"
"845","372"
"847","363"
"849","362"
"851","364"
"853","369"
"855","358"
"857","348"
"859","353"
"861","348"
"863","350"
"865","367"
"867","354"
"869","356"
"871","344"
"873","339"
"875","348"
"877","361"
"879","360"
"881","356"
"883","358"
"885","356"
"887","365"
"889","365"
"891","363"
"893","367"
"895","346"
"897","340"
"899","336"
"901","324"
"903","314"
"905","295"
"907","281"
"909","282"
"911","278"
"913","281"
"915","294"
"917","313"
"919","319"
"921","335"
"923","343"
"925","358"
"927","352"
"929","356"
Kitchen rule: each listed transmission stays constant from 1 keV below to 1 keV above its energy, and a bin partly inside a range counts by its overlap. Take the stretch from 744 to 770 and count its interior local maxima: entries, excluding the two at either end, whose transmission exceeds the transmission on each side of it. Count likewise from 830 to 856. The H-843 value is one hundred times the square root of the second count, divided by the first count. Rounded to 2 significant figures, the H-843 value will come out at 87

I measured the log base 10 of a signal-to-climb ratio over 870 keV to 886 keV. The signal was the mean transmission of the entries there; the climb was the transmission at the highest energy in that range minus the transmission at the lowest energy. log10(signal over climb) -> 1.47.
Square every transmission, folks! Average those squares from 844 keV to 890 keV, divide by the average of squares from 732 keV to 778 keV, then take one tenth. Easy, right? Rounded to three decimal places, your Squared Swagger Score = 0.100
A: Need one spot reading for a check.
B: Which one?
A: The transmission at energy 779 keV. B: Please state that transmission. 394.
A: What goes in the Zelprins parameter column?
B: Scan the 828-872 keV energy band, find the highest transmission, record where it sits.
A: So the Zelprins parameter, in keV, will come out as 841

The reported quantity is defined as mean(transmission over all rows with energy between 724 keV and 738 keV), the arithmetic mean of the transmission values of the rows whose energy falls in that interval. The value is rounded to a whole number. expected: 366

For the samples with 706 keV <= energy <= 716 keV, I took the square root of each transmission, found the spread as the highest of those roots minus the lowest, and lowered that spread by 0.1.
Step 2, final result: 0.6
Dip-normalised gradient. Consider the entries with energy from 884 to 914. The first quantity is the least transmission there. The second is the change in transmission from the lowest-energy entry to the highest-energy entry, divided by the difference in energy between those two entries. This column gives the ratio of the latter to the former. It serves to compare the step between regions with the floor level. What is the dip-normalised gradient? -0.010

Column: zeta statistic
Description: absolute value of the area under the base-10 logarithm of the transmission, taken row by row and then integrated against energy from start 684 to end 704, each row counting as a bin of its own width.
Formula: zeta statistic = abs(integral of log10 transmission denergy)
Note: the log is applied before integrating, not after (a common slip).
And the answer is 51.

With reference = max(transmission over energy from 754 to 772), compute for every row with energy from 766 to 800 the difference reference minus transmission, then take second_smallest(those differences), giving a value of -85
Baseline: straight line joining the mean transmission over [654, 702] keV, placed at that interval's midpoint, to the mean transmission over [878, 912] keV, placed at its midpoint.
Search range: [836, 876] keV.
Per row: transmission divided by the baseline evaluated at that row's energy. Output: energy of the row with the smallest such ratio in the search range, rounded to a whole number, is 873 keV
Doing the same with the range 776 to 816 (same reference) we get 815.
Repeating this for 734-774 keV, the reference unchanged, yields 755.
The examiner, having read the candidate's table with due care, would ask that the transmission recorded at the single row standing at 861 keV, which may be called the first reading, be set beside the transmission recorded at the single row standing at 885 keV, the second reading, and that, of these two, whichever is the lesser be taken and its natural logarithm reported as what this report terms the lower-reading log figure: 5.85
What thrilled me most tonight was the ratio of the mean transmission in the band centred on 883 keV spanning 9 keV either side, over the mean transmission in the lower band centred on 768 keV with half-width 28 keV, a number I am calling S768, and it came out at 0.93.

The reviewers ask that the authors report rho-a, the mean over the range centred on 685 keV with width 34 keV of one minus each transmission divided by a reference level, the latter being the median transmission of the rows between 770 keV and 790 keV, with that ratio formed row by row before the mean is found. 0.14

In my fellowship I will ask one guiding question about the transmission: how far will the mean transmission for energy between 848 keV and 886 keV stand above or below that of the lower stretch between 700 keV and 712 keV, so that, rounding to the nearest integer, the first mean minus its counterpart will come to -2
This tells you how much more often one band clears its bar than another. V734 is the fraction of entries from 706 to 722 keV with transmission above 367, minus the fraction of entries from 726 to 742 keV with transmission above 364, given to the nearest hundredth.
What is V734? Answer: -0.50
